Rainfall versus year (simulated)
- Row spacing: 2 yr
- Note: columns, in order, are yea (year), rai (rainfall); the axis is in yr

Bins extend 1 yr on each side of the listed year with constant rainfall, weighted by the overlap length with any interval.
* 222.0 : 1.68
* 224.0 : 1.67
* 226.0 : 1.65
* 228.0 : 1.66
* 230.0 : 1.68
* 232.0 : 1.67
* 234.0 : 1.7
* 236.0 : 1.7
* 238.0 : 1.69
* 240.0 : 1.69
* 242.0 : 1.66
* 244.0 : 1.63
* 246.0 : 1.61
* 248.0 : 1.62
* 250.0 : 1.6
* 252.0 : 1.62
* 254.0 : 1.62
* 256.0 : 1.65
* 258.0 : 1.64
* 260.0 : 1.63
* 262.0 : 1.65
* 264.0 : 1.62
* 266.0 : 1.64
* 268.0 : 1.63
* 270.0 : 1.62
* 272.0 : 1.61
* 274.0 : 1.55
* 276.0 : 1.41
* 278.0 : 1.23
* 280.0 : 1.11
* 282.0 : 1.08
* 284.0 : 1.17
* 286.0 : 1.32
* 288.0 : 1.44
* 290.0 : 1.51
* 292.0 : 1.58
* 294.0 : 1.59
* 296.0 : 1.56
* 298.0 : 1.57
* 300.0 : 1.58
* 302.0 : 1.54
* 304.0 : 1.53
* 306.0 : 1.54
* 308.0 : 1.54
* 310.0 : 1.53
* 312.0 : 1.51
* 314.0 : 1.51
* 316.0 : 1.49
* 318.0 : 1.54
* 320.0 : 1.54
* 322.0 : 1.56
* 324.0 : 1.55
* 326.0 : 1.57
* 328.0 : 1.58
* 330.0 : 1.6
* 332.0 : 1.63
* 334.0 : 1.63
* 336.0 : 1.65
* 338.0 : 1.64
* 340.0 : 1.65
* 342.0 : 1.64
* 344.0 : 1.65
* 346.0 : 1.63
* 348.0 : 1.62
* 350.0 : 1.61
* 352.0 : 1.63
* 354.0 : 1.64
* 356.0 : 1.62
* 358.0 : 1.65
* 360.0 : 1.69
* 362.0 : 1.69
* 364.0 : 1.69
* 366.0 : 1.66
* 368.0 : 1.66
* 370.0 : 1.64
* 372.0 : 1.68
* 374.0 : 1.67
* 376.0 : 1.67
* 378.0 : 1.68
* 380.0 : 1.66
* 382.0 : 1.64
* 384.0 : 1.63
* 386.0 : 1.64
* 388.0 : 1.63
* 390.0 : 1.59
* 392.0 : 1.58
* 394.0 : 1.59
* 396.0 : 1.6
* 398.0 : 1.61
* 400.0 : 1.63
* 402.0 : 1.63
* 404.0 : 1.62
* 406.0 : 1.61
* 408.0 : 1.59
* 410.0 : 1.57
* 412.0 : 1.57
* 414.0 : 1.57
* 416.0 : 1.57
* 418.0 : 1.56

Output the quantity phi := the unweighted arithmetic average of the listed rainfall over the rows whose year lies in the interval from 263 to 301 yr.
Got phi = 1.46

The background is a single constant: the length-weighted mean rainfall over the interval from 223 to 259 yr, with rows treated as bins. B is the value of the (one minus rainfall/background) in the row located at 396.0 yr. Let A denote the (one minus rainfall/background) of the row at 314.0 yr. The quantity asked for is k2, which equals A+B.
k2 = 0.12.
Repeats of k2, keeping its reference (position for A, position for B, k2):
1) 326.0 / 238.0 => 0.03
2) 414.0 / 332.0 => 0.06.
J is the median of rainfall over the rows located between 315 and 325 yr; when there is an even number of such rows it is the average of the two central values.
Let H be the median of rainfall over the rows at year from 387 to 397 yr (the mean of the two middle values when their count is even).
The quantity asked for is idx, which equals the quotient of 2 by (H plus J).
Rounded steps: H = 1.59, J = 1.54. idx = 0.64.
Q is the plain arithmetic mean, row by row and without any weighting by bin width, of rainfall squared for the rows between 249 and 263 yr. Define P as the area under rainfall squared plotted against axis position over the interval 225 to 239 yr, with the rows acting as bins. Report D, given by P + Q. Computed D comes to 42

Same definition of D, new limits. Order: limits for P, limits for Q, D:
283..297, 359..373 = 33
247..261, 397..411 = 40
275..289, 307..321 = 24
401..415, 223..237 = 38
